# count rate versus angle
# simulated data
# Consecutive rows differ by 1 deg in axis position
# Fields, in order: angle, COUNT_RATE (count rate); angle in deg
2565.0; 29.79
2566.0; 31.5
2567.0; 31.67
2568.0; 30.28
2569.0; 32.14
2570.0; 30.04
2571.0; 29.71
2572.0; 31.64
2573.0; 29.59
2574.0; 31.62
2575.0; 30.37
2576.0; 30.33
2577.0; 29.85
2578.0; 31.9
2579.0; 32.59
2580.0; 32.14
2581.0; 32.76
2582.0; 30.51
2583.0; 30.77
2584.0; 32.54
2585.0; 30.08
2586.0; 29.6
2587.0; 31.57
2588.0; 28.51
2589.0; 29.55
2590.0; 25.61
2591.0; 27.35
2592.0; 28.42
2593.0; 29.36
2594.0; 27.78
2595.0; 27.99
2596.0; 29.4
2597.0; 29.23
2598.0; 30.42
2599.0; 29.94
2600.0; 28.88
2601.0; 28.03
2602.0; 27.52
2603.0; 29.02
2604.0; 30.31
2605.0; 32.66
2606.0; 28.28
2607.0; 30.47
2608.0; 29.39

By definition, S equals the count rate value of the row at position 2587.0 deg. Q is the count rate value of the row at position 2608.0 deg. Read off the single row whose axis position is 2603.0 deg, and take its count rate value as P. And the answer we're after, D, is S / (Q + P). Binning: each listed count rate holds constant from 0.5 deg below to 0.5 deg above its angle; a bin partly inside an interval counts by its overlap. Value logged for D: 0.540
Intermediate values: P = 29.02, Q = 29.39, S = 31.57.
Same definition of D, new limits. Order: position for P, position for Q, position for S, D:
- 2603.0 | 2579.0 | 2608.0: 0.477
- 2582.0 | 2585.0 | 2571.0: 0.490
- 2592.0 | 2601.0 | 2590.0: 0.454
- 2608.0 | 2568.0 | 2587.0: 0.529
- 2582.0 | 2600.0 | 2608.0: 0.495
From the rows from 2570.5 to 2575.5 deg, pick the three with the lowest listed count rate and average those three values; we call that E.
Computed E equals 29.9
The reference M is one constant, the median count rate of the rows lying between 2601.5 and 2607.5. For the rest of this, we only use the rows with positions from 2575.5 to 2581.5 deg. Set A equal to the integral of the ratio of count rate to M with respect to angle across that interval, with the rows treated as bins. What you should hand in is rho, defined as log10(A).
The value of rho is 0.806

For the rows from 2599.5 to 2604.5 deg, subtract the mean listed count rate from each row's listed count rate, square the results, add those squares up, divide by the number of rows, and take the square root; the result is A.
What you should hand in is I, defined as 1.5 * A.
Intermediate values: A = 0.95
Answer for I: 1.43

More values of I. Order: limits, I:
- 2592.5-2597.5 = 1.07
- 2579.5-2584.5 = 1.39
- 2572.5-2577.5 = 1.05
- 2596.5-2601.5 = 1.25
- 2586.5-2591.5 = 3.01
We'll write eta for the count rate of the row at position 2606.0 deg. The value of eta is 28.28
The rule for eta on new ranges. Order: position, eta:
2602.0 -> 27.52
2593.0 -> 29.36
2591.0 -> 27.35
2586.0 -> 29.6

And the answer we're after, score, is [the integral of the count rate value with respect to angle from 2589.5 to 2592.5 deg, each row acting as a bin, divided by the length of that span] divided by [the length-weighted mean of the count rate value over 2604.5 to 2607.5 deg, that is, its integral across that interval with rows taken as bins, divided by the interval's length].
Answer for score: 0.89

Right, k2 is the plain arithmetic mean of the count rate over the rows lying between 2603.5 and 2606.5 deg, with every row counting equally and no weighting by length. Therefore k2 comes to 30.4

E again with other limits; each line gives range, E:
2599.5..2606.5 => 27.9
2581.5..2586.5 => 30.1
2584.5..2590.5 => 27.9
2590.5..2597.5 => 27.7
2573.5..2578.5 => 30.2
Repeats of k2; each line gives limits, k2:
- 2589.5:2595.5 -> 27.8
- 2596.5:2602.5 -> 29.0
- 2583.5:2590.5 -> 29.6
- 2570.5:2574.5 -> 30.6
